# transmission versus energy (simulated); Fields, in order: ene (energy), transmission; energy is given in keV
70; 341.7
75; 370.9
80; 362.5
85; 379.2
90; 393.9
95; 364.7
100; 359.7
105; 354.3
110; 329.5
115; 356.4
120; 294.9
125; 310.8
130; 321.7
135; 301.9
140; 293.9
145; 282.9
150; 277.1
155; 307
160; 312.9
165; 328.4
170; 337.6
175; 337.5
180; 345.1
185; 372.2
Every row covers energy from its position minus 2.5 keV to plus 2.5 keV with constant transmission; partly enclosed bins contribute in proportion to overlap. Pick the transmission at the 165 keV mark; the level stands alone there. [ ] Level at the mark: 328.4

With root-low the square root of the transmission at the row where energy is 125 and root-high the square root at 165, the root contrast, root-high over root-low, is 1.03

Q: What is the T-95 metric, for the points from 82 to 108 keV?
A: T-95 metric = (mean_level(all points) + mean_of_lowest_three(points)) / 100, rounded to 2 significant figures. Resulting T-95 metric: 7.3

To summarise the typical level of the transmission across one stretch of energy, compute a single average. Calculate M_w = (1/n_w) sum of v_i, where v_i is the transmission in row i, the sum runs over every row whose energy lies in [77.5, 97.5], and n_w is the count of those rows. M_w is 375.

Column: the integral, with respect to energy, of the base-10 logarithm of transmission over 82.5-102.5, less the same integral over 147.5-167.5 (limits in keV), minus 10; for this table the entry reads -8.2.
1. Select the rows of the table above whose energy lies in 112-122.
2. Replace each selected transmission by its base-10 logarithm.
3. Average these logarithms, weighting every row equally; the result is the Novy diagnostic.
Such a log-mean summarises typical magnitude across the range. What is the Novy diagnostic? 2.51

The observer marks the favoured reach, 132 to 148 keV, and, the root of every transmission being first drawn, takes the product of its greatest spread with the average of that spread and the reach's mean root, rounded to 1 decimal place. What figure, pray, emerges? 4.9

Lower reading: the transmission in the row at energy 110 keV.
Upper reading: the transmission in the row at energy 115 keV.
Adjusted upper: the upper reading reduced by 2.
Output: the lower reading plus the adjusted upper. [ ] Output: 684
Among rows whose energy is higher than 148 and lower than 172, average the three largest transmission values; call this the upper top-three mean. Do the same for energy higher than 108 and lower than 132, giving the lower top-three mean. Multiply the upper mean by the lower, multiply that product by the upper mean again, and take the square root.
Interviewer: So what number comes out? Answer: 5980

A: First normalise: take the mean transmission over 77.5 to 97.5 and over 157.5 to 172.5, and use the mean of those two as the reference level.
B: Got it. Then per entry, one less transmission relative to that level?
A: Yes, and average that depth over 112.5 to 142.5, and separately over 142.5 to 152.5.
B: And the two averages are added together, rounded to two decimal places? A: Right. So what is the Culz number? 0.31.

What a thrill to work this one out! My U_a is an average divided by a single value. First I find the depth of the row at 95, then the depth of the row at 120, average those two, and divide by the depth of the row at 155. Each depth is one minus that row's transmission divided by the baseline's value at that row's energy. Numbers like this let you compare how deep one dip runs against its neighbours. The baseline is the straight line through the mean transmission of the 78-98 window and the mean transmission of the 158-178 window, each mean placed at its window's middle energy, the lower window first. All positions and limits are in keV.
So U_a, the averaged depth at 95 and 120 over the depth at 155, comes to 1.1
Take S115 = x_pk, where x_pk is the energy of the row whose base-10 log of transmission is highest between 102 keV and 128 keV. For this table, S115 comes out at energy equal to 115 keV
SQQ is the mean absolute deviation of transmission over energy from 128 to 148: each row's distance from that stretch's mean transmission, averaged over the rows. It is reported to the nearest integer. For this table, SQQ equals 12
